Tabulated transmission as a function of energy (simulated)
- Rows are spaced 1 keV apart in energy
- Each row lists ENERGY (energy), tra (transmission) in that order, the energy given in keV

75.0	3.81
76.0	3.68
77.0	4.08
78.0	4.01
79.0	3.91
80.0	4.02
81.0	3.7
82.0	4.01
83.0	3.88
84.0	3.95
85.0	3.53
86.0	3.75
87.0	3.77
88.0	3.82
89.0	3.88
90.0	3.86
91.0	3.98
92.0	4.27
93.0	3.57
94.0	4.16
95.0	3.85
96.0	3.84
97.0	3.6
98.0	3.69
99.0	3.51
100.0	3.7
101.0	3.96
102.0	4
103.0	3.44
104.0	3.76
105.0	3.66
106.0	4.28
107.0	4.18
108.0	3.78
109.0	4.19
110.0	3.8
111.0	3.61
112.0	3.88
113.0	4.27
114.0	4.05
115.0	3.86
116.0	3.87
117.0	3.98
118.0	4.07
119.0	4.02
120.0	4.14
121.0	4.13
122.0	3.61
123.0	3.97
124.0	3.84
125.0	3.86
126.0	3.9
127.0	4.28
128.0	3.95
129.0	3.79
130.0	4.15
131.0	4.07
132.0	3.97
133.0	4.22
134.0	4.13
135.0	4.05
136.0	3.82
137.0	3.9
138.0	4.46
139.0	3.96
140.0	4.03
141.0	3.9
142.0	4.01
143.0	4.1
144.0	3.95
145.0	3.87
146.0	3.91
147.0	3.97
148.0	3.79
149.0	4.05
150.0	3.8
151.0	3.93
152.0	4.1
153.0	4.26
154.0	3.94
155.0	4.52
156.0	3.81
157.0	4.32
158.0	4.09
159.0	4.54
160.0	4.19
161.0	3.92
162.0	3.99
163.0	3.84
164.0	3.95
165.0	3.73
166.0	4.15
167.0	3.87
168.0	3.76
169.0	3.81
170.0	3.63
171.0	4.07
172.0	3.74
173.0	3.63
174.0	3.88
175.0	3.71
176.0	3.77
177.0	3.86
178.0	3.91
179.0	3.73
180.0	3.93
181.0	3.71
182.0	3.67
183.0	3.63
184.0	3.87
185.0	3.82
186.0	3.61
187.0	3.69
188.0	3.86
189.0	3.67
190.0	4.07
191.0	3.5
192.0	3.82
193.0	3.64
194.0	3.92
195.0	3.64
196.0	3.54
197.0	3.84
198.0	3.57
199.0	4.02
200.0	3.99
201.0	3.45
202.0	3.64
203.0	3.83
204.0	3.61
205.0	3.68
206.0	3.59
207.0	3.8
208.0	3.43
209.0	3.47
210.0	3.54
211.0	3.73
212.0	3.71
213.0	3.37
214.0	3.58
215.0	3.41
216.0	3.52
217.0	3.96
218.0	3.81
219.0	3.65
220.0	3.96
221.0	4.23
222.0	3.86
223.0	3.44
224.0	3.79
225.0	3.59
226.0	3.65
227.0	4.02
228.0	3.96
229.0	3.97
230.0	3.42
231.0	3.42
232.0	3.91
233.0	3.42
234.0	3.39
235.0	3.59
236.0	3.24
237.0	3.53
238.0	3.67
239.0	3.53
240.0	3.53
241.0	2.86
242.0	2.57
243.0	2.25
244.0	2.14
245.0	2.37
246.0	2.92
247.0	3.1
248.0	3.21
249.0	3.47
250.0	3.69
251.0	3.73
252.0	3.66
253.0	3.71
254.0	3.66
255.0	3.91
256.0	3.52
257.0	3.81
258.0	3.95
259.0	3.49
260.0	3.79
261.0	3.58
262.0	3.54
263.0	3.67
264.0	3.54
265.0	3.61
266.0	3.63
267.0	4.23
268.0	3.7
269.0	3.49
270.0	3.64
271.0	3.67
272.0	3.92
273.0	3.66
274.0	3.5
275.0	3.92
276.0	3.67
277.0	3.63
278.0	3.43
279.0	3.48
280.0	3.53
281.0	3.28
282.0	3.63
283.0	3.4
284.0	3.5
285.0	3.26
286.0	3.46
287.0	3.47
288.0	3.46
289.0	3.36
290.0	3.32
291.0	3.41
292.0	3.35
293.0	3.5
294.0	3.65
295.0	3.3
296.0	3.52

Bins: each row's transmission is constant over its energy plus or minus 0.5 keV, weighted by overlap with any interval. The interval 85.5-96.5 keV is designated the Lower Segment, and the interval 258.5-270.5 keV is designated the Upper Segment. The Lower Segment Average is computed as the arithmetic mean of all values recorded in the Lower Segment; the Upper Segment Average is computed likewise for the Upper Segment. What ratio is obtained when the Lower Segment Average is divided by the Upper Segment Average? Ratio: 1.062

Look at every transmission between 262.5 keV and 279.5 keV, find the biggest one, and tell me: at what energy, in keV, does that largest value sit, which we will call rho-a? 267.0 keV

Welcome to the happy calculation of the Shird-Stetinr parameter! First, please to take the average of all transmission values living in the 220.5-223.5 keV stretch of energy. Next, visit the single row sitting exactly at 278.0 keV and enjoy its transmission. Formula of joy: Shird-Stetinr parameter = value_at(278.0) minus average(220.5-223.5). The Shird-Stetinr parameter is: -0.41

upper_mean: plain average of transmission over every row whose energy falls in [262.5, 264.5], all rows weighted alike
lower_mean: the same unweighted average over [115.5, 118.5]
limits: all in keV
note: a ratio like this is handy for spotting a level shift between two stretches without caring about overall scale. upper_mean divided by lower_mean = 0.91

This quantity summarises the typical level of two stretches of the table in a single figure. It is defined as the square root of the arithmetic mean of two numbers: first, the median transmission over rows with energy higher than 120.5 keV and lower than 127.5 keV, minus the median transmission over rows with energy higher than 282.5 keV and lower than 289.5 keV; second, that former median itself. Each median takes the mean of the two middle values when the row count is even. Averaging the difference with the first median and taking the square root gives 1.47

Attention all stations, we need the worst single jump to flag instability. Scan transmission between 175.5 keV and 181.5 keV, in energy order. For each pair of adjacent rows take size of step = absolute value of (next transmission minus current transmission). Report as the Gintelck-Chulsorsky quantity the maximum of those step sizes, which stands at 0.22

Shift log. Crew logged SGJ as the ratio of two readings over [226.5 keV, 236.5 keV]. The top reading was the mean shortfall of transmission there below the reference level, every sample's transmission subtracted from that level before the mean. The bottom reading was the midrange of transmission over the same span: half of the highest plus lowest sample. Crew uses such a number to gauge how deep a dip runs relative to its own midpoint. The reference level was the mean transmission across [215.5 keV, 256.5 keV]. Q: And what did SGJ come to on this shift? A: -0.041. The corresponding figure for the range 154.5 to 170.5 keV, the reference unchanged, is -0.128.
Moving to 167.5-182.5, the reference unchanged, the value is -0.079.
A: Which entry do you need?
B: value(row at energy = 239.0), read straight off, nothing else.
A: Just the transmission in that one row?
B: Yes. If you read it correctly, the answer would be 3.53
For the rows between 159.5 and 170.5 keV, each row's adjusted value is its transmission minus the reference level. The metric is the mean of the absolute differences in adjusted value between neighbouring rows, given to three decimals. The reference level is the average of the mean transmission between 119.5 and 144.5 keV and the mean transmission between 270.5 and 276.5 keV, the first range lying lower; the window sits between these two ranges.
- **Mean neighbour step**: 0.186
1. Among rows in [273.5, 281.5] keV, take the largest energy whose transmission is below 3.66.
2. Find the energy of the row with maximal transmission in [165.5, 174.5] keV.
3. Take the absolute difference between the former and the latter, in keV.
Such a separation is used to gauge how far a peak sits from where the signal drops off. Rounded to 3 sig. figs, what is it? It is 115 keV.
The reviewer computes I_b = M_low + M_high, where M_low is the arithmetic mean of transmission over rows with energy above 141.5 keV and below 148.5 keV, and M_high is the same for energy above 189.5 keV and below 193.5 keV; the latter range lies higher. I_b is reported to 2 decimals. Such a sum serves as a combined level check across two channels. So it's 7.70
